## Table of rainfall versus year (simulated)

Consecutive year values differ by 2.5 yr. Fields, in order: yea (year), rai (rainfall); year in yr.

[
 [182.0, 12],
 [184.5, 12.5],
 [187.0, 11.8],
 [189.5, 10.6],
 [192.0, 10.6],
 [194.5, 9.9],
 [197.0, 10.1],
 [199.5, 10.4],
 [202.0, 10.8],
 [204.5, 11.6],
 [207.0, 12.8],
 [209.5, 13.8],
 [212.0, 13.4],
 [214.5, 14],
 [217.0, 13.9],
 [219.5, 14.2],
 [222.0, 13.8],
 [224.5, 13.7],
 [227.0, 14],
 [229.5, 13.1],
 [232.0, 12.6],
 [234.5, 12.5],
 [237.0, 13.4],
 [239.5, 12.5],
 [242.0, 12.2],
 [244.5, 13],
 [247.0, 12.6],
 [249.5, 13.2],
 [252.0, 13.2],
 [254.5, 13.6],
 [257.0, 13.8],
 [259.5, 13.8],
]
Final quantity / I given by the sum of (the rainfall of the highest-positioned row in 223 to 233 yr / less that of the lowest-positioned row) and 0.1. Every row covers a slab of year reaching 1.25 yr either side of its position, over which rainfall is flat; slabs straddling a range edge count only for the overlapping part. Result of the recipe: -1.0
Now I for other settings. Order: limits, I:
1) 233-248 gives 0.2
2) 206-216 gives 1.3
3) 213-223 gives -0.1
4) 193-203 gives 1.0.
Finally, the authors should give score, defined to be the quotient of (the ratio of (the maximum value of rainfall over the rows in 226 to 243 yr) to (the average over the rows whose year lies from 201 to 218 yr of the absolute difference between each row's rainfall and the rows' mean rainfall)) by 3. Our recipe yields 5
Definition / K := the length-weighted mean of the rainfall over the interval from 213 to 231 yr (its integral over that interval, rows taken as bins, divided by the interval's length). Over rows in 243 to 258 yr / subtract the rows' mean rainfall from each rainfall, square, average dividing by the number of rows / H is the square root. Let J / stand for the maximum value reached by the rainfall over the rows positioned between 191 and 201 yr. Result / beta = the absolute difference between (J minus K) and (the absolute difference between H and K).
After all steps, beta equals 16.6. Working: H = 0.39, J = 10.6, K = 13.8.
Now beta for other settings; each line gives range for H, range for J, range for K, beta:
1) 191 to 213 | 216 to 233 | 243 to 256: 10.6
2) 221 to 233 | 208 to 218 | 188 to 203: 6.3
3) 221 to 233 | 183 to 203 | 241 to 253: 12.7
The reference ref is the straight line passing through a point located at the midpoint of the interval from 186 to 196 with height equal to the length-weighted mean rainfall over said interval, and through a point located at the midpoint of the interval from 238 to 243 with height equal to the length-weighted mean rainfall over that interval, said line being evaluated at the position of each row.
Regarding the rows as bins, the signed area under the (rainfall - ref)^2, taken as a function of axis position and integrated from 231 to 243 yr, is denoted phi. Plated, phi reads 4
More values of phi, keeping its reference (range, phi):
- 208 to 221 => 72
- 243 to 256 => 3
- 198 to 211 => 24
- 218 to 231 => 50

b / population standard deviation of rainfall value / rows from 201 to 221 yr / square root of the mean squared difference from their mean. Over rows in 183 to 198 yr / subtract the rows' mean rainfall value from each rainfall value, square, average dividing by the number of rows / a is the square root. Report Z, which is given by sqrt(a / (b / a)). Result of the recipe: 0.9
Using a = 0.9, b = 1.17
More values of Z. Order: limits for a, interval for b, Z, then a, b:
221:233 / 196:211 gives 0.4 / 0.5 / 1.33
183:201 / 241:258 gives 1.2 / 0.9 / 0.51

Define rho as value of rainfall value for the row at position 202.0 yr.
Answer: 10.8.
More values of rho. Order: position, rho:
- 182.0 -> 12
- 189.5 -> 10.6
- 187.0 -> 11.8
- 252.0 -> 13.2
